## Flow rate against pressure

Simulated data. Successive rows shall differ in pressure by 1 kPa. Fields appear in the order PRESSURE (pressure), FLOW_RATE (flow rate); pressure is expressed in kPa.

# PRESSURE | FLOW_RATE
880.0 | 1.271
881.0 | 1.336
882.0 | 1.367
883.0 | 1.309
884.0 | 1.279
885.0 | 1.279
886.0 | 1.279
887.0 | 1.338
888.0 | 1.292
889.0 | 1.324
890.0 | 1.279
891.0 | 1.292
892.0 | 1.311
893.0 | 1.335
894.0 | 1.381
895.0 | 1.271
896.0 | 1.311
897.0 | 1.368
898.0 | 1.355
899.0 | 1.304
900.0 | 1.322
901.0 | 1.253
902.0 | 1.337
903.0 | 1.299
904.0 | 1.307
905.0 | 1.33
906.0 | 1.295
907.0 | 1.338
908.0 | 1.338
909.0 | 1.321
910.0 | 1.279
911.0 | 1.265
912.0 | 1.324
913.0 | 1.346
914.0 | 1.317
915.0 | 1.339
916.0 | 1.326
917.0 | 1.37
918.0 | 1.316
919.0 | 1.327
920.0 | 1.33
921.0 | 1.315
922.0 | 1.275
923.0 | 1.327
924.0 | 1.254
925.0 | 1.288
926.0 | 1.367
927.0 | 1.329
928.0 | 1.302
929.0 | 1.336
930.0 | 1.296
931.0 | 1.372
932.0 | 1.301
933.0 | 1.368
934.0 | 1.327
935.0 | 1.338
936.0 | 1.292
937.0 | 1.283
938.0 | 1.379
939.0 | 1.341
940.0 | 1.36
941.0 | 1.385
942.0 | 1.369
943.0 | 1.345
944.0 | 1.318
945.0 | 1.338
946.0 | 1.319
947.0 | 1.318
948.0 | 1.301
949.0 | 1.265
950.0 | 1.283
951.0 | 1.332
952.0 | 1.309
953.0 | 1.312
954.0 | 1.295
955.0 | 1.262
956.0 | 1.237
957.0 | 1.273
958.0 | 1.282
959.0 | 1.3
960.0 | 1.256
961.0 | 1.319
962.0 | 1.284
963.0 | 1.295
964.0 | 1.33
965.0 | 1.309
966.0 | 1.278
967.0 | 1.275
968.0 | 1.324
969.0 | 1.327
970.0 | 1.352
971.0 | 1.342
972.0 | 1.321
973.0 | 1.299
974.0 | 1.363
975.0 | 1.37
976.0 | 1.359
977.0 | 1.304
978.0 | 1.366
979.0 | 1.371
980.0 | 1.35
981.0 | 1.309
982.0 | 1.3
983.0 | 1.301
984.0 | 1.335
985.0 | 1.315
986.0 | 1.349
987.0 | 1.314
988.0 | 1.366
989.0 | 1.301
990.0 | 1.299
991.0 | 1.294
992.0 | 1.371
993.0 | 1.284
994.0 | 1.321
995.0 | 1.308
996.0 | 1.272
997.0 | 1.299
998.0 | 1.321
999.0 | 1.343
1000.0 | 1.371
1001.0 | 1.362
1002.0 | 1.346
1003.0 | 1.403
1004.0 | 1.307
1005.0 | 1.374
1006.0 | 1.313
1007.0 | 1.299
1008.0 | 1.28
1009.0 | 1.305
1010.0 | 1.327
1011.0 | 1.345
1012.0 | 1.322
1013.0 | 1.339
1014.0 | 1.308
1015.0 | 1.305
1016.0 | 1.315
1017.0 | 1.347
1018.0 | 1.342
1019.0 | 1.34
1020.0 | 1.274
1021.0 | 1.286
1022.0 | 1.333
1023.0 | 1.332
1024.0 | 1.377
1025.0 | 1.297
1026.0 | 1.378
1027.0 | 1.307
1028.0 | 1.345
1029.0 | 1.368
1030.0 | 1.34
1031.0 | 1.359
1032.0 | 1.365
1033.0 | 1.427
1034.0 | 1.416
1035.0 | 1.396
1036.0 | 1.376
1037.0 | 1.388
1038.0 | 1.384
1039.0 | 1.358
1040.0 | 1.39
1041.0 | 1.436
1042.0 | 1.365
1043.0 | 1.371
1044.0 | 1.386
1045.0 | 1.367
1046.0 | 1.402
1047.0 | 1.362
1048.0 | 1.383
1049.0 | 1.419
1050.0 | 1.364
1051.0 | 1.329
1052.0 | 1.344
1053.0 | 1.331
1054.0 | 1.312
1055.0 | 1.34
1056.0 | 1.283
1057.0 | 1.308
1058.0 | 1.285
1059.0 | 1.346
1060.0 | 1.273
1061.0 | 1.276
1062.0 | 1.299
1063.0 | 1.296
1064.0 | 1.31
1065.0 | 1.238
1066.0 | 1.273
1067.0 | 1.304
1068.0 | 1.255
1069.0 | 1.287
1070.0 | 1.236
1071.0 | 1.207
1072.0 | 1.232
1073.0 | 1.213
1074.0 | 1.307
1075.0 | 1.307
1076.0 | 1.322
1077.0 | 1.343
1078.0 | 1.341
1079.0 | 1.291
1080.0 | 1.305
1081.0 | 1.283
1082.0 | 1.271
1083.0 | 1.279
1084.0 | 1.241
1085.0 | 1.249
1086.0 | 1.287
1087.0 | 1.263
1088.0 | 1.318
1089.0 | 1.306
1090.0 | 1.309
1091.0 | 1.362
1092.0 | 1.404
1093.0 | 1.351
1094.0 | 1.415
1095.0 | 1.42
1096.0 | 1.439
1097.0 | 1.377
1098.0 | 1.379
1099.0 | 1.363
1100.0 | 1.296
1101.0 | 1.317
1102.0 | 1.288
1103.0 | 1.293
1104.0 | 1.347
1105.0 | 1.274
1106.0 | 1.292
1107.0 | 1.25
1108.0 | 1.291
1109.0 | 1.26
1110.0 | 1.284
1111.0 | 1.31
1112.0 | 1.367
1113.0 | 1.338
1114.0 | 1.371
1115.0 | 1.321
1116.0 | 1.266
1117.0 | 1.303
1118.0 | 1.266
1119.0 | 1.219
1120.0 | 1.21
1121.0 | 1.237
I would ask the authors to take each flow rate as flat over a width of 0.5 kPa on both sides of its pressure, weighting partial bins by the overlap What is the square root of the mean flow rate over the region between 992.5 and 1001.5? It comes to 1.15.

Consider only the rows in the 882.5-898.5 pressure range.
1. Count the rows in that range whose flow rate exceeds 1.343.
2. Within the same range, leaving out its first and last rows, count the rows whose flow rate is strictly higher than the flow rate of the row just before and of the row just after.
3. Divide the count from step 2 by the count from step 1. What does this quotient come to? 1.3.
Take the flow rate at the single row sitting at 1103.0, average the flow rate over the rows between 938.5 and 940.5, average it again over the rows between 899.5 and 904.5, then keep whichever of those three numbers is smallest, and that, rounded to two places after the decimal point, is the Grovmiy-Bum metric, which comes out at 1.29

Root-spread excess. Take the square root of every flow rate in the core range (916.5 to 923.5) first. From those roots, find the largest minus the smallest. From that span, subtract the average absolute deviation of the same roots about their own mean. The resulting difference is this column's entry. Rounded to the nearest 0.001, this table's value 0.034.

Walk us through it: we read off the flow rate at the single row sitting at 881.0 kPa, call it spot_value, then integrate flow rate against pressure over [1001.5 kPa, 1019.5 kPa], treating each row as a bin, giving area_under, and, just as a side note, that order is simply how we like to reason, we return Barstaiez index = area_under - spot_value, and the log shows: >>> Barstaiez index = 22.6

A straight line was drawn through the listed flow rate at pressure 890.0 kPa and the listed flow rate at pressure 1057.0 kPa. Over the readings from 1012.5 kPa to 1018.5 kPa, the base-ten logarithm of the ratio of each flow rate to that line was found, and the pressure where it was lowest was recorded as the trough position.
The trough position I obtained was 1015.0 kPa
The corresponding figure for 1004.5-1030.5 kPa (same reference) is 1020.0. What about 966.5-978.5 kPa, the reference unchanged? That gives 967.0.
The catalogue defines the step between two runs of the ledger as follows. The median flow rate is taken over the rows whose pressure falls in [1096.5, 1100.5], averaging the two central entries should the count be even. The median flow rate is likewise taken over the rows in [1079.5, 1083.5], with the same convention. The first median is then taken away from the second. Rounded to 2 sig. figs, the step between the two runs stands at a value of -0.089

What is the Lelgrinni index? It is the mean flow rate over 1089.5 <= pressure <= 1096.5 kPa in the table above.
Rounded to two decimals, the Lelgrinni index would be 1.39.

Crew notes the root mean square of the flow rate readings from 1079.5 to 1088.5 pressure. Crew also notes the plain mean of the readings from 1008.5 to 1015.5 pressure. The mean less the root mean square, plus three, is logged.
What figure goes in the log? 3.04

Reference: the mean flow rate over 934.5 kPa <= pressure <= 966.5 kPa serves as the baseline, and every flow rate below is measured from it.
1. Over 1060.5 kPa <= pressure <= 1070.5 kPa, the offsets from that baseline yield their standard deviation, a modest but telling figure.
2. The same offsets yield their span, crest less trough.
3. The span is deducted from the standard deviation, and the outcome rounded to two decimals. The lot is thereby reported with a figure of -0.05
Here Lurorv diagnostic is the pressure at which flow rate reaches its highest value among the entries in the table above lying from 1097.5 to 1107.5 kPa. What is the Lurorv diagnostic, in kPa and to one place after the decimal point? 1098.0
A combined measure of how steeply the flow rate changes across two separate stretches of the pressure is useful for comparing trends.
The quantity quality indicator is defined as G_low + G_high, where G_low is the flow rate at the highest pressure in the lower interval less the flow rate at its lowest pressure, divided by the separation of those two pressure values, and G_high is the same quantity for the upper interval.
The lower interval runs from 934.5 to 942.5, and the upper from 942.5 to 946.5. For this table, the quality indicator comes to -0.004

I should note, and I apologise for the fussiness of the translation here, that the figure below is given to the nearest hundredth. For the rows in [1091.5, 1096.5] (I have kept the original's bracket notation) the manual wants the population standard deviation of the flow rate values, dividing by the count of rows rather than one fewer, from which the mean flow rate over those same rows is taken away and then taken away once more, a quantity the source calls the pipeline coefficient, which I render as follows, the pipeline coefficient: -2.78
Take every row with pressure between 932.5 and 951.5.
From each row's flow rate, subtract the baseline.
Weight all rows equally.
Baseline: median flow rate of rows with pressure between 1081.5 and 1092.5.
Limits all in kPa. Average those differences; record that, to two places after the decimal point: 0.04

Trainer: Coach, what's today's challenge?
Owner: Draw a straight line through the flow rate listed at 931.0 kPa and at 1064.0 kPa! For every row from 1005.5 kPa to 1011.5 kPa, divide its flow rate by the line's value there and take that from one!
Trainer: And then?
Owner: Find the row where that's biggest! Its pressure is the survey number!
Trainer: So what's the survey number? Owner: 1008.0 kPa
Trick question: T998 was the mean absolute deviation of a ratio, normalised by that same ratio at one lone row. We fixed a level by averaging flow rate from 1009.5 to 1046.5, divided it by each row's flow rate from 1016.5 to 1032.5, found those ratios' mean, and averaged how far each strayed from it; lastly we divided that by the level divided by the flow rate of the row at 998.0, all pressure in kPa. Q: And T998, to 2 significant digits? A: 0.018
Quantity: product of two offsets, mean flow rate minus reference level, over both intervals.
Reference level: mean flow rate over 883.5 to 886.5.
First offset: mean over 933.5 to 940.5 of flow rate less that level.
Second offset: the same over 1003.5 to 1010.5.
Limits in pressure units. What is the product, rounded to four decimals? 0.0019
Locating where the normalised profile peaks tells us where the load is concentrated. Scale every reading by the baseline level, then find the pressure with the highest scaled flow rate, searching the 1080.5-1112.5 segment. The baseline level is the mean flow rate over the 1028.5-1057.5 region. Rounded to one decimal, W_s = 1096.0 kPa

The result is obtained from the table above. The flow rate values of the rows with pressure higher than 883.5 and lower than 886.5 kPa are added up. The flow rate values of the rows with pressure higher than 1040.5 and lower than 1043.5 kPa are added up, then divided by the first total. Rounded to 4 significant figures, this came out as 1.087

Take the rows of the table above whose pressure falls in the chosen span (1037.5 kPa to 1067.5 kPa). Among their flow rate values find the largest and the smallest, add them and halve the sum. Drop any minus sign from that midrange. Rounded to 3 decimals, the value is 1.337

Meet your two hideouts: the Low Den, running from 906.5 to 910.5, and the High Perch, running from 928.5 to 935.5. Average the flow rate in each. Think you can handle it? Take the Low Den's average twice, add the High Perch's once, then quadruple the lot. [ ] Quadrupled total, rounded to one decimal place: 15.9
